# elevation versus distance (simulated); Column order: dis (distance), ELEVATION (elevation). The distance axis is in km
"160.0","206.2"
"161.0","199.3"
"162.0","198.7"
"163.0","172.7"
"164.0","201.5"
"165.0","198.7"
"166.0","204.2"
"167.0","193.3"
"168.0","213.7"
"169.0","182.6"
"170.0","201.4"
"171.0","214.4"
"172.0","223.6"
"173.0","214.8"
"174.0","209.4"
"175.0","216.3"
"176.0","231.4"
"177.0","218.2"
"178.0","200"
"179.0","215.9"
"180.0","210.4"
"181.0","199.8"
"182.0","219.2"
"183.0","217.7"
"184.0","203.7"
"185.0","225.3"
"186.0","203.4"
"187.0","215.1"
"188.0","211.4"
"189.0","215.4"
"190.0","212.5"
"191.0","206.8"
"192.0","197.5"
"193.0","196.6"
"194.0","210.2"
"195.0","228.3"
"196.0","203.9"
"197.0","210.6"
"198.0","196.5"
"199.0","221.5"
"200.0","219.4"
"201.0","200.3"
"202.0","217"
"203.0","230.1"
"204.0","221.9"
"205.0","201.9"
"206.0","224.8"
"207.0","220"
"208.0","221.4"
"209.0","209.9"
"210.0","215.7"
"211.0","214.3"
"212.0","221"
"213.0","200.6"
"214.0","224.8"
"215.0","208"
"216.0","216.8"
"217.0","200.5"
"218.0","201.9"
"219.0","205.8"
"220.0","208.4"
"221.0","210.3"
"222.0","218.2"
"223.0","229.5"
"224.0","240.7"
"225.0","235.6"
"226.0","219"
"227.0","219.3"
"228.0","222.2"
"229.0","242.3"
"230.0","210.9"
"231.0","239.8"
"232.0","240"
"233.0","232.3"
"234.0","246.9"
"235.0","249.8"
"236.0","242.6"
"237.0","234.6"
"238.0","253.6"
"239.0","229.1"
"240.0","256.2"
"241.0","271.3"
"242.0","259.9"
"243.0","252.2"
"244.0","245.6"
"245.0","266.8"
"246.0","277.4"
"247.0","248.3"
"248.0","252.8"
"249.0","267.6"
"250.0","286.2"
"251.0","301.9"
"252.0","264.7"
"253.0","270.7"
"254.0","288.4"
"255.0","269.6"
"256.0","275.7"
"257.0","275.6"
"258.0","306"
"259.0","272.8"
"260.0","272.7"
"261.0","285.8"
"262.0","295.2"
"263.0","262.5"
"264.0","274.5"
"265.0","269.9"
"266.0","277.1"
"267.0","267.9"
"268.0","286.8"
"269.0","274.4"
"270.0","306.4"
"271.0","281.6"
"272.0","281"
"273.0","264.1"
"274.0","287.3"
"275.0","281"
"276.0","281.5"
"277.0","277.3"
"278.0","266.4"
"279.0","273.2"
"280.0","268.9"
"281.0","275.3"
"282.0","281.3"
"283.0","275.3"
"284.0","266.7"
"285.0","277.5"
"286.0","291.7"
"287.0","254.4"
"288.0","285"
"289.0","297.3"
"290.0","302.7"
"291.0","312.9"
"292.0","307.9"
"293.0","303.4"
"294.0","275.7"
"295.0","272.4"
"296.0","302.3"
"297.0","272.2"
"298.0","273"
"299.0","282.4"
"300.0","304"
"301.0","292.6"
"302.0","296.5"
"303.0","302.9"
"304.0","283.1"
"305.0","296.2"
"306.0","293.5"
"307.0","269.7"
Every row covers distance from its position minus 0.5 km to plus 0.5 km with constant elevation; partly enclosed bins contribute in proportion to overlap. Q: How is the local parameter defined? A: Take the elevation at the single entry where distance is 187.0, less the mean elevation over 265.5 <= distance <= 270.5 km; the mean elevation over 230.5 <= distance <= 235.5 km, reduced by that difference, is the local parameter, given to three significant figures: 309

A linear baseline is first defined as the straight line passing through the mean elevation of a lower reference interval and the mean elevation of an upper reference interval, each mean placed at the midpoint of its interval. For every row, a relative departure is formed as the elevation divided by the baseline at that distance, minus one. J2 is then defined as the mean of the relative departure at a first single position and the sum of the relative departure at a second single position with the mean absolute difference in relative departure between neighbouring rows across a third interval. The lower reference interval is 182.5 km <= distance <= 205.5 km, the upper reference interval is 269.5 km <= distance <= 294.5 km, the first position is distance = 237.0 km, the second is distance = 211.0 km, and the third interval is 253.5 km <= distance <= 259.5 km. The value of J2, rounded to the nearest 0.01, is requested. -0.01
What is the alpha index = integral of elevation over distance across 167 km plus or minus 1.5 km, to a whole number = 611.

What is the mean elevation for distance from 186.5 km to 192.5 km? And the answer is 210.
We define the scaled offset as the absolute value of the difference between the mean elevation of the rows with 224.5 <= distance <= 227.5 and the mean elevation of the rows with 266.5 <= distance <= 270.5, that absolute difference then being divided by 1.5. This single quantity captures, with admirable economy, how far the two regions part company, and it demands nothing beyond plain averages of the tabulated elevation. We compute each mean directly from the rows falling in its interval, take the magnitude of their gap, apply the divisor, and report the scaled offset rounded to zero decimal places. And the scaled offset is 39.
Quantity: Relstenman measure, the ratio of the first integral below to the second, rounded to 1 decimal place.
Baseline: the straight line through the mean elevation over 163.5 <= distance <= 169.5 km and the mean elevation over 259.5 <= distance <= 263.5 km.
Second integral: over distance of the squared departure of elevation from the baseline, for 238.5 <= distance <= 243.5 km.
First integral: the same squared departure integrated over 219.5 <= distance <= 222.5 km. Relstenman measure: 2.7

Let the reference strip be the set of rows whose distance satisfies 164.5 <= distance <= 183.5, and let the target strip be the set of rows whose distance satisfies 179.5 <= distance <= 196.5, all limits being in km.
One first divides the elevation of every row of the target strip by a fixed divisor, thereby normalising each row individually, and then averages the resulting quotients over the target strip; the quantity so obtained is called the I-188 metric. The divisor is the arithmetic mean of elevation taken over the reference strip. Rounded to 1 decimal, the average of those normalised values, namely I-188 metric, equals 1.0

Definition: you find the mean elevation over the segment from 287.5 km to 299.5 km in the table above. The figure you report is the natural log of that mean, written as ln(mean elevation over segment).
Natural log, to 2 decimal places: 5.67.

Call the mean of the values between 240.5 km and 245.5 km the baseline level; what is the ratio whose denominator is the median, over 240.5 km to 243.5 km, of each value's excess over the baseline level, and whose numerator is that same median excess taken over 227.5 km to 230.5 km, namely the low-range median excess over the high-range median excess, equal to -50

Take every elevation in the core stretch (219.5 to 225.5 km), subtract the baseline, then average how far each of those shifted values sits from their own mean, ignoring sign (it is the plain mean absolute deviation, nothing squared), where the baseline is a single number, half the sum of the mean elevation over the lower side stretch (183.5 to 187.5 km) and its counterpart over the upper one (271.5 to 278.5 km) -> 11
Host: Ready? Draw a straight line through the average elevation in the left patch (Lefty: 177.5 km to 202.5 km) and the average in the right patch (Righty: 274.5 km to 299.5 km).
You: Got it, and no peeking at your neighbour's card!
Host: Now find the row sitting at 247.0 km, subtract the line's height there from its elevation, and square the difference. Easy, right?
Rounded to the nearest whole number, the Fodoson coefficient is 19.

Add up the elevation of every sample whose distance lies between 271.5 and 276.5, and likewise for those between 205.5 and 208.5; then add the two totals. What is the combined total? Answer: 2061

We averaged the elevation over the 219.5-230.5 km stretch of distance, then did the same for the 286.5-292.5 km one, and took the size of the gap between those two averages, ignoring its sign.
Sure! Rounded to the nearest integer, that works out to 70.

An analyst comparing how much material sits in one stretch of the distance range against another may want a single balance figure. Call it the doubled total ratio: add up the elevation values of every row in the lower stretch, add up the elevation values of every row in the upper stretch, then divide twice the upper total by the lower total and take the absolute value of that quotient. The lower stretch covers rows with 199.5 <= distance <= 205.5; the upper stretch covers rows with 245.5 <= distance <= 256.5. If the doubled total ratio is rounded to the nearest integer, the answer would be 5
